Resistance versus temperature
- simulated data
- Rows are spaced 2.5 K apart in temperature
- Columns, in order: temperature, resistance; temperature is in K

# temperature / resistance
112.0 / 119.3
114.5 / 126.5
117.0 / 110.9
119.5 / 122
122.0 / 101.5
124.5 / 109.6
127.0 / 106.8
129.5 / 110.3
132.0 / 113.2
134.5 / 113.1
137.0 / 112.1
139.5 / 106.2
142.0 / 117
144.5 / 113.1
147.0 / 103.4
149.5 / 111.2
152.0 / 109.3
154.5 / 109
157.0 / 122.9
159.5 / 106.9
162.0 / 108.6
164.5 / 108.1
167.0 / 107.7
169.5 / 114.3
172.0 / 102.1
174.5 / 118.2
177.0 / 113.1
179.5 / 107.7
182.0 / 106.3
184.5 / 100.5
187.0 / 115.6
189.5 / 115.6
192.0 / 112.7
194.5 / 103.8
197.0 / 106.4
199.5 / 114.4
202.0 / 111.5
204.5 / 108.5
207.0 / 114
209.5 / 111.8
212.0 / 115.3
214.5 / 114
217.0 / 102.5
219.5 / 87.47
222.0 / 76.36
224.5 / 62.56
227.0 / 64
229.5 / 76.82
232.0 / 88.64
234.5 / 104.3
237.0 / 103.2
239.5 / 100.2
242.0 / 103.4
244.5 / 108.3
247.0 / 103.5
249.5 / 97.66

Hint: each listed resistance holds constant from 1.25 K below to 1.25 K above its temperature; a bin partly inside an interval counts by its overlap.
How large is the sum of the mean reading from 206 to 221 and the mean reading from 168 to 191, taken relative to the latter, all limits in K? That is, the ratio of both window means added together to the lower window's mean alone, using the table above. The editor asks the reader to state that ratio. 1.97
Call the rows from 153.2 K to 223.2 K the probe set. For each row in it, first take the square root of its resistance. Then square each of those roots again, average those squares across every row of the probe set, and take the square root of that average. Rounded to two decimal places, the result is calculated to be 10.41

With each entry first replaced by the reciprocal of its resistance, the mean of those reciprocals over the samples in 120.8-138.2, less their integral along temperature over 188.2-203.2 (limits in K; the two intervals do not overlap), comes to -0.127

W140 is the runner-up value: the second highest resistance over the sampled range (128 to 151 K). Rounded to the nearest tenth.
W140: 113.2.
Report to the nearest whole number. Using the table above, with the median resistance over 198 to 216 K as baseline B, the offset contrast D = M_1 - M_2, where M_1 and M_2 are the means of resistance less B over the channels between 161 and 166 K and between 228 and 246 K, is 11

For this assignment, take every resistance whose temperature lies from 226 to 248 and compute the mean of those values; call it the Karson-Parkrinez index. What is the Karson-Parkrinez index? 95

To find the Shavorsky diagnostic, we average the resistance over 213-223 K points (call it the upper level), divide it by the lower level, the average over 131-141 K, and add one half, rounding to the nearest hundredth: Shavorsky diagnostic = 1.36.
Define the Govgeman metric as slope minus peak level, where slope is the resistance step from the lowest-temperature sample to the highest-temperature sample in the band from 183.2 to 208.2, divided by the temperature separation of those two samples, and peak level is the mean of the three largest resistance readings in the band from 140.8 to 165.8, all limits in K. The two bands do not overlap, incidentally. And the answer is -117.1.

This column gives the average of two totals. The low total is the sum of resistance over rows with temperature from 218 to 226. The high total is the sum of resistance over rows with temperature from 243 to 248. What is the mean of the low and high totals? 219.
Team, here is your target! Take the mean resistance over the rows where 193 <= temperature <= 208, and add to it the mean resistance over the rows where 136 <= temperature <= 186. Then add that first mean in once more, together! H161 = 329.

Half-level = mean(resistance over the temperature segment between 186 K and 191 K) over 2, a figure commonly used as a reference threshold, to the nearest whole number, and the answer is 58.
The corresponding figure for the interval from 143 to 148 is 54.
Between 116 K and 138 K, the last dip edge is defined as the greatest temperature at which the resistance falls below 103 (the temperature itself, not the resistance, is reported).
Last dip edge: 122.0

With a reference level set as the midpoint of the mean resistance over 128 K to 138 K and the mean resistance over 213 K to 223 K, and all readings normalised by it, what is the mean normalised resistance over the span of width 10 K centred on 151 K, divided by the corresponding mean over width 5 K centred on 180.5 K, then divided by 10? 0.101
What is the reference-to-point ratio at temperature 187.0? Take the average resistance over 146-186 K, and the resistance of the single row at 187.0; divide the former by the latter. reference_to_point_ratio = 0.95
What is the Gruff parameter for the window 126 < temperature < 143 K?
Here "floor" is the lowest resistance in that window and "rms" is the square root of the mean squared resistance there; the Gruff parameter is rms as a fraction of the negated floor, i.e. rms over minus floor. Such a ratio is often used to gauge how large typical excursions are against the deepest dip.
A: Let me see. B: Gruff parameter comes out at -1.05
